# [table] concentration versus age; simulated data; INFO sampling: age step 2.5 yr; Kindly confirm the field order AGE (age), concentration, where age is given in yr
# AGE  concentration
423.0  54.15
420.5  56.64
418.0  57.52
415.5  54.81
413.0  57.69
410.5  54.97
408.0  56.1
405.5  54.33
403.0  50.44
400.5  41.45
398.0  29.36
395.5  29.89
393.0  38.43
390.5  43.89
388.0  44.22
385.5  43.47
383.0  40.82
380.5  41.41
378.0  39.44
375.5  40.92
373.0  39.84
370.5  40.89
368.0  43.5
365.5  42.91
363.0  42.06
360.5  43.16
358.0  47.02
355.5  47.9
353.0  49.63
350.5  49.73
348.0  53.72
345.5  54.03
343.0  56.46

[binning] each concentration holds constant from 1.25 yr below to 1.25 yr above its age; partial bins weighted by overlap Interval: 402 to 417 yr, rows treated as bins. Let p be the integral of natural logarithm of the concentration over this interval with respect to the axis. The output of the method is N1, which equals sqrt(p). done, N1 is 7.75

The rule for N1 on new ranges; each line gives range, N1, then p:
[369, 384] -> 7.45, 56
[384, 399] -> 7.38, 55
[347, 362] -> 7.62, 58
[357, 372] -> 7.51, 56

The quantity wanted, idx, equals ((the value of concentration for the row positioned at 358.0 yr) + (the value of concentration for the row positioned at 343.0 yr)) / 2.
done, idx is 51.7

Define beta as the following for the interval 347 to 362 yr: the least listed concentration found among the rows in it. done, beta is 43.16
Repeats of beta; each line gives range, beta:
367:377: 39.84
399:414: 41.45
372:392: 39.44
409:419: 54.81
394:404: 29.36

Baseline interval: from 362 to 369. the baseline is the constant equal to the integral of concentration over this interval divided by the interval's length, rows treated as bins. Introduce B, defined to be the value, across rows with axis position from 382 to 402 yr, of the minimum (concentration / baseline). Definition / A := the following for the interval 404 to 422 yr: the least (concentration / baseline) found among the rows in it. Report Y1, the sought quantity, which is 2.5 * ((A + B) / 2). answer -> 2.44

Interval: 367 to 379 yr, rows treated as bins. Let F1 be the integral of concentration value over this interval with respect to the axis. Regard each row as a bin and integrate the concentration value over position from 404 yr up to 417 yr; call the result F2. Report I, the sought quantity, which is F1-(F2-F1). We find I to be 260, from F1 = 491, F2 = 722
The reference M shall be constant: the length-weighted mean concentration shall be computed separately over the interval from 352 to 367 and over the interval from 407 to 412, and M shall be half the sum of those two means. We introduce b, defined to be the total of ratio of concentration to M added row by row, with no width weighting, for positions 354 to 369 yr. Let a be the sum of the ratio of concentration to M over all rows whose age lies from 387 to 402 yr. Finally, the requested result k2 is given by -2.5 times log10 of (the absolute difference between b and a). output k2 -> 0.3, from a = 4.50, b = 5.28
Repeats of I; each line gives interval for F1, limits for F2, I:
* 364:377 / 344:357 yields 418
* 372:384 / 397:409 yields 414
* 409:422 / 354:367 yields 882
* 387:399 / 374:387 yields 356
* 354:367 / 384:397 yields 645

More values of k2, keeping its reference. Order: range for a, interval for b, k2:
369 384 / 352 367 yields 0.6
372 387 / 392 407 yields 3.5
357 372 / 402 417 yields -0.3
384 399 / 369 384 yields 1.4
